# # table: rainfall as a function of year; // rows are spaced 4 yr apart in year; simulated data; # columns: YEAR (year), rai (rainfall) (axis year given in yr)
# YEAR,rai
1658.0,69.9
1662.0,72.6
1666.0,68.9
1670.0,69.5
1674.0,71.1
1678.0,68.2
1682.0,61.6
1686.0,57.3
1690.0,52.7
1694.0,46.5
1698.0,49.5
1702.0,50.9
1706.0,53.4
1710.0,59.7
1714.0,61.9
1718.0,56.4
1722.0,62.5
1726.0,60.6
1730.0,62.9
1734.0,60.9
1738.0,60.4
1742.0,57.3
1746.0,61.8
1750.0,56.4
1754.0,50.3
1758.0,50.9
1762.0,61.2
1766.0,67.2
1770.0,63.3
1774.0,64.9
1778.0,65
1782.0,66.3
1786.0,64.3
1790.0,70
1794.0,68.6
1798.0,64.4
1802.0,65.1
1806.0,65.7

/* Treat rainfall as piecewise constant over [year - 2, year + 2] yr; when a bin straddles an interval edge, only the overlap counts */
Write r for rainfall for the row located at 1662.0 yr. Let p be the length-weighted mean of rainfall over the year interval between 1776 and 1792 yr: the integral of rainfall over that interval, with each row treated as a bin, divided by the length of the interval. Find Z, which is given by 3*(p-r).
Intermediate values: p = 66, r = 72.6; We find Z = -19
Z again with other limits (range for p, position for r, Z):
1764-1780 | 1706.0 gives 35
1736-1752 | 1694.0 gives 37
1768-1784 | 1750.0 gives 25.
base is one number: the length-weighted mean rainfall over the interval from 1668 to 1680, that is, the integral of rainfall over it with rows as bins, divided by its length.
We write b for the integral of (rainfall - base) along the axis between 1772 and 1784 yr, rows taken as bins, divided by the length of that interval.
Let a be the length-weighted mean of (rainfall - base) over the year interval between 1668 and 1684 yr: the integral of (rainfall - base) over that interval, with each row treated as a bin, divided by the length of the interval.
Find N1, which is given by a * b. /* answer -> 8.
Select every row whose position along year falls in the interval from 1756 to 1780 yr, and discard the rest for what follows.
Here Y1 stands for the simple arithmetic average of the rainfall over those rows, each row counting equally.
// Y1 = 62.1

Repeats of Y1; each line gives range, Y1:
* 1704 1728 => 59.1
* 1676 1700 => 56.0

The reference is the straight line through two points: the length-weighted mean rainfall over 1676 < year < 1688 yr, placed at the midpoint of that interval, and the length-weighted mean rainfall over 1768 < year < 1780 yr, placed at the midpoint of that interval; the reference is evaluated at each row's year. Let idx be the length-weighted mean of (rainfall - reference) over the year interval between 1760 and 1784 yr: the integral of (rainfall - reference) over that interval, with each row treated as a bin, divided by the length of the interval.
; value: 0.3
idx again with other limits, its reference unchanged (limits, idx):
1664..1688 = 3.9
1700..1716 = -6.5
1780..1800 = 2.0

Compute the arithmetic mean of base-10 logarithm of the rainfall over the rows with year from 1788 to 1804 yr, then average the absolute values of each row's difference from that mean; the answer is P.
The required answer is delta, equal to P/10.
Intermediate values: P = 0.015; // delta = 0.0015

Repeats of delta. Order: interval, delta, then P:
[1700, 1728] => 0.0028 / 0.028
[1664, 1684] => 0.0017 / 0.017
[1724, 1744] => 0.0009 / 0.009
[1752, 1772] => 0.0048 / 0.048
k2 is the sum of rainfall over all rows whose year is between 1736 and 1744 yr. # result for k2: 118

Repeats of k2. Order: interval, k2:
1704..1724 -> 294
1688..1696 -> 99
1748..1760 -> 158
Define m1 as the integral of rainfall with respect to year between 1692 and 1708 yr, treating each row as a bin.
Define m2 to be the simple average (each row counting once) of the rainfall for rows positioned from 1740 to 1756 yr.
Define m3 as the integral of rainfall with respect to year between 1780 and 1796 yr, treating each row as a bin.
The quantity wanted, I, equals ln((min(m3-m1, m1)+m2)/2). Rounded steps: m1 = 801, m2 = 56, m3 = 1077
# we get 5.1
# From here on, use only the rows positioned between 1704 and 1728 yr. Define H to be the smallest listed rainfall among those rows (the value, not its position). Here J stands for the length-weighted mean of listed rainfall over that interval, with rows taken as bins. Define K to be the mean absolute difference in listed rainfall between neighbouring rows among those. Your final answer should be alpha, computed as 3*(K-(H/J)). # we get 10.5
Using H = 53.4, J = 59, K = 4.4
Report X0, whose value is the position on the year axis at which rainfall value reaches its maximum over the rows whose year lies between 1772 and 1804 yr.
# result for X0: 1790.0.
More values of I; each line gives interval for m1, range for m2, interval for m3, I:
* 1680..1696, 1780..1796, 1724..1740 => 4.5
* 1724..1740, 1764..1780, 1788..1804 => 4.4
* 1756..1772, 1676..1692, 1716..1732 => 3.4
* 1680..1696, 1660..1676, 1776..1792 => 4.9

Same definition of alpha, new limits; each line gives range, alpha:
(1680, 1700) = 11.0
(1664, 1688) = 7.0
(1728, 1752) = 6.5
